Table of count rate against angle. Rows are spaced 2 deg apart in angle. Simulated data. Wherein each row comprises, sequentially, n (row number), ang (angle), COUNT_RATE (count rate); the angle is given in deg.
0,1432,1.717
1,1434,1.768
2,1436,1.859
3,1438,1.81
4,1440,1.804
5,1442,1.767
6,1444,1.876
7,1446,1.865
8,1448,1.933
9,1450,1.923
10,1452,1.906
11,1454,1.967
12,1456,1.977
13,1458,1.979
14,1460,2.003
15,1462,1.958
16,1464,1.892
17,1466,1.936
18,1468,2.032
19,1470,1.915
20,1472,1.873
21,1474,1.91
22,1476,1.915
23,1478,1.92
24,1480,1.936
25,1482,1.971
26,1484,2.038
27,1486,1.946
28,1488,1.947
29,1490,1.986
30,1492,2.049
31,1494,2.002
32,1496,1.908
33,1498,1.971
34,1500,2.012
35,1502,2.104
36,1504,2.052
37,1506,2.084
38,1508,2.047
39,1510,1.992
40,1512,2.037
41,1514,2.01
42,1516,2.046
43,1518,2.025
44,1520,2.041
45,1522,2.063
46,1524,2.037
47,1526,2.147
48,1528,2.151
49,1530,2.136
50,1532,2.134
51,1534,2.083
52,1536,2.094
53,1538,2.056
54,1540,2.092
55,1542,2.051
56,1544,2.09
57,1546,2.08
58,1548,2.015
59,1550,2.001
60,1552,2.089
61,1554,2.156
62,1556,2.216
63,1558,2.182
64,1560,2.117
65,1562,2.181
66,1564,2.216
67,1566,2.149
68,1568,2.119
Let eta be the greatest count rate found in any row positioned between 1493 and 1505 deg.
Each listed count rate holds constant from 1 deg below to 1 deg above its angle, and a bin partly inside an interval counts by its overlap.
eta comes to 2.104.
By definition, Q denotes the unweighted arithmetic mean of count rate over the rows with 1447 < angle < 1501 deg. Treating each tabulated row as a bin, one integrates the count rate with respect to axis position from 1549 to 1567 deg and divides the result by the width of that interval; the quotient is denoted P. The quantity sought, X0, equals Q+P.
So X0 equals 4.10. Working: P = 2.15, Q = 1.96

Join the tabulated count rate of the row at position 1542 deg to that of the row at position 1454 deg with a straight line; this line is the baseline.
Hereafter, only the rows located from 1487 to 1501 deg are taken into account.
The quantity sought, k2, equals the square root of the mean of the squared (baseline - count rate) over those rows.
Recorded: 0.05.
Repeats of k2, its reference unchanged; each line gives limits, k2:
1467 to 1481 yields 0.07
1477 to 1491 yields 0.05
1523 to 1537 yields 0.08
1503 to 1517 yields 0.03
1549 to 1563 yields 0.10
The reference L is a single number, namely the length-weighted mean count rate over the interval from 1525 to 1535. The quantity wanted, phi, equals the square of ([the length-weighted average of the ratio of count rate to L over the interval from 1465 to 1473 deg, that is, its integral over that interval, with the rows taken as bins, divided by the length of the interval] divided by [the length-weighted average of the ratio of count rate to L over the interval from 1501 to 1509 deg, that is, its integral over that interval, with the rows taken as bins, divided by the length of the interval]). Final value 0.88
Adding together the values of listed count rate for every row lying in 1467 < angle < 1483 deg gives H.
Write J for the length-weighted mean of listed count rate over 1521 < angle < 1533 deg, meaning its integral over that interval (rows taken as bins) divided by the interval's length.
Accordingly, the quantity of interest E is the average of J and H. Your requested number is 9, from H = 15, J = 2.11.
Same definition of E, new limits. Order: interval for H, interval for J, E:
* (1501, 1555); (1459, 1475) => 29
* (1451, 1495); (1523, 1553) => 23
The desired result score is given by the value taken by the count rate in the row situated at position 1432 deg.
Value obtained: 1.717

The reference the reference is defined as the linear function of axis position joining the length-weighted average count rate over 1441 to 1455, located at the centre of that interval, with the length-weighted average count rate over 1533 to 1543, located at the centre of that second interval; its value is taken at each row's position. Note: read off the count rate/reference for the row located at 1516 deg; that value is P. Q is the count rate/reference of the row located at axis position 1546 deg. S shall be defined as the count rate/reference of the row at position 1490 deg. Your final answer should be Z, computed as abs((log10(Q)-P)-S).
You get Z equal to 2.01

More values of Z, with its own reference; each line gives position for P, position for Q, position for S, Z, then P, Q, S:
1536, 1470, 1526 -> 2.06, 1.01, 0.99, 1.05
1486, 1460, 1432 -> 1.89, 0.99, 1.05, 0.92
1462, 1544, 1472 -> 1.98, 1.02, 1.00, 0.97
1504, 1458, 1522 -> 2.02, 1.02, 1.04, 1.01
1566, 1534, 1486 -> 1.99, 1.01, 1.01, 0.99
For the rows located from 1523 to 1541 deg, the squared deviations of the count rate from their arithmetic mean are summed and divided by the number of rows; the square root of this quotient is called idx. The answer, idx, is 0.039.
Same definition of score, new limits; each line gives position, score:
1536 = 2.094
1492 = 2.049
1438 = 1.81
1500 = 2.012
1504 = 2.052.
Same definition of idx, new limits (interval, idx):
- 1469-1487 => 0.044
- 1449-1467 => 0.035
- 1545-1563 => 0.071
